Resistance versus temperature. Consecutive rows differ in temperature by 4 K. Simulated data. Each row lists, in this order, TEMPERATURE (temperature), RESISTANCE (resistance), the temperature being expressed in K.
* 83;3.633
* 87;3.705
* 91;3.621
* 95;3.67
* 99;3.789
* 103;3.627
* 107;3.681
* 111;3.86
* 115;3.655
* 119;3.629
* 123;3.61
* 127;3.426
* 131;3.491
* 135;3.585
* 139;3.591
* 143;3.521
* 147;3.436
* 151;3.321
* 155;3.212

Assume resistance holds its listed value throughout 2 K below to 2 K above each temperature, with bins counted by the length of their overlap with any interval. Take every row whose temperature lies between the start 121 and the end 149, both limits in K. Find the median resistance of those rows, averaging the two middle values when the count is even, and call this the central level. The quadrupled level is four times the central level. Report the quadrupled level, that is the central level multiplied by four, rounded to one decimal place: 14.1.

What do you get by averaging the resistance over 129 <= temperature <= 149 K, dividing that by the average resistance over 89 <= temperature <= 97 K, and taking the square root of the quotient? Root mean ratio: 0.98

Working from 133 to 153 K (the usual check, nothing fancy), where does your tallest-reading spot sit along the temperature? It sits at 139 K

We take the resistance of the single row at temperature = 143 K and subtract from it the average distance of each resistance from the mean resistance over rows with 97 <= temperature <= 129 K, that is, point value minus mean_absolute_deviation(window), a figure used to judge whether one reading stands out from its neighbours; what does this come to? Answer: 3.43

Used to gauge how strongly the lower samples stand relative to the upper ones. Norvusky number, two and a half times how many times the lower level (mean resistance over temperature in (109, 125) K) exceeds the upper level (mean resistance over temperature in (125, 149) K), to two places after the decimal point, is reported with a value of 2.63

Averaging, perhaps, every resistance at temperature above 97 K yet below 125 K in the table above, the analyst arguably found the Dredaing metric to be 3.69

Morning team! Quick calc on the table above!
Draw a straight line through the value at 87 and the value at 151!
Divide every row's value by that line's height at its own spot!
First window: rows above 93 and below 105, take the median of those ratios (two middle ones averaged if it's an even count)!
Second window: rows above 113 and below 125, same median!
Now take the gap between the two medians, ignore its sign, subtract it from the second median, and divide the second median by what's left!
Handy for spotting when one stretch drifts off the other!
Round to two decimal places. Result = 1.03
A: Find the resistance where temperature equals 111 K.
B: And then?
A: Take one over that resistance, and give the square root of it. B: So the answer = 0.509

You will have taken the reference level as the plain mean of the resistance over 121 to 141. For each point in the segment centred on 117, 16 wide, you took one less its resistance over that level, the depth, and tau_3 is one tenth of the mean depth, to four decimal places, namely -0.0042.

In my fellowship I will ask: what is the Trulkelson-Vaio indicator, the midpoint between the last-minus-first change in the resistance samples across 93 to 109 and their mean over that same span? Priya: 1.85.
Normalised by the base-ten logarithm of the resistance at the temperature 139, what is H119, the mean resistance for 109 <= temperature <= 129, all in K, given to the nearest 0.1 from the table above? 6.5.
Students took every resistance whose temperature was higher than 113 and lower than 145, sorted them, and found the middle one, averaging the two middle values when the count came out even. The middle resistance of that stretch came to 3.59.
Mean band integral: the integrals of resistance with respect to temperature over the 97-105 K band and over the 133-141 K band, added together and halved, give 29.2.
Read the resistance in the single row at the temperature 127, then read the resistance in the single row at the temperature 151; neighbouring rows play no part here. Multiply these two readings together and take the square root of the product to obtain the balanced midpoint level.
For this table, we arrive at 3.37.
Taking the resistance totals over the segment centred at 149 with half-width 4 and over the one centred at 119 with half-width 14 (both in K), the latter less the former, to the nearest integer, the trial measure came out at 19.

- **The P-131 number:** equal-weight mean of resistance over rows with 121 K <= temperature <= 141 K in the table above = 3.54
